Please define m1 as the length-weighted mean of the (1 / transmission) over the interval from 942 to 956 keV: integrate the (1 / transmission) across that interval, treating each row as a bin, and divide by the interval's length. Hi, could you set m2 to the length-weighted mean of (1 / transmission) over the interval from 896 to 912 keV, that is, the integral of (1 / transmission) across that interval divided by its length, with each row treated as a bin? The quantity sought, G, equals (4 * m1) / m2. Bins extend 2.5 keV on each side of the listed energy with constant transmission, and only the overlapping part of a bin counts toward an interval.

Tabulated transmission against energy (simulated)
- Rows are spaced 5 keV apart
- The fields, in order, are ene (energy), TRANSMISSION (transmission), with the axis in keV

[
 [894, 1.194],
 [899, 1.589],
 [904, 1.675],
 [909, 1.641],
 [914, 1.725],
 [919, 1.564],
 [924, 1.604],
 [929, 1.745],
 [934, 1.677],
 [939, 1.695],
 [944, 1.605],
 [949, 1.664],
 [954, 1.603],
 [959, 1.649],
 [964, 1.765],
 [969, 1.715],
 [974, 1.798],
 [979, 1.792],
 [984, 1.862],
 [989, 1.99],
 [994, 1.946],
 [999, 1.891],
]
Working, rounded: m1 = 0.615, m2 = 0.62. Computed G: 4.0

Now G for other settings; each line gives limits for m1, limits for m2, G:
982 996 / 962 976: 3.6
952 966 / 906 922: 3.9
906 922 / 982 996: 4.7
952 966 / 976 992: 4.5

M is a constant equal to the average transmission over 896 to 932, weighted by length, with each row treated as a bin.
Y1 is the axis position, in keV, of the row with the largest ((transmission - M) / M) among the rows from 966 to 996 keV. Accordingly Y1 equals 989 keV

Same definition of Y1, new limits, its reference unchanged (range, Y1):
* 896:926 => 914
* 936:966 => 964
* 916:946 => 929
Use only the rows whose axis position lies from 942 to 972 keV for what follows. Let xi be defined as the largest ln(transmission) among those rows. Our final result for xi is 0.568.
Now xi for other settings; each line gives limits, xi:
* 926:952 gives 0.557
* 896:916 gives 0.545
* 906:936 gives 0.557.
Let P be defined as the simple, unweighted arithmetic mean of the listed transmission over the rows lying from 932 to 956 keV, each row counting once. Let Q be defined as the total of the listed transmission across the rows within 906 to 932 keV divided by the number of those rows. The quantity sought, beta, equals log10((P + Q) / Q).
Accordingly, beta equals 0.300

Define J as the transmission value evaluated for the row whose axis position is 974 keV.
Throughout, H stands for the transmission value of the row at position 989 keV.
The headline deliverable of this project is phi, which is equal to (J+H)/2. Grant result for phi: 1.89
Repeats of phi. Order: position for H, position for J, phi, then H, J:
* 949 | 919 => 1.61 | 1.664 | 1.564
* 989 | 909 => 1.82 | 1.99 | 1.641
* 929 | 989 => 1.87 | 1.745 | 1.99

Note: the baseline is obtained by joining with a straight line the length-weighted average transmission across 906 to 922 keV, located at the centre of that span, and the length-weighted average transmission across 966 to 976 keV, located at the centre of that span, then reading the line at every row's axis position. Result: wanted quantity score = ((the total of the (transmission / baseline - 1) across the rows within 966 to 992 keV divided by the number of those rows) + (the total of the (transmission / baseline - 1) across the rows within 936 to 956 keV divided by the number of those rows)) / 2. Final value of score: -0.002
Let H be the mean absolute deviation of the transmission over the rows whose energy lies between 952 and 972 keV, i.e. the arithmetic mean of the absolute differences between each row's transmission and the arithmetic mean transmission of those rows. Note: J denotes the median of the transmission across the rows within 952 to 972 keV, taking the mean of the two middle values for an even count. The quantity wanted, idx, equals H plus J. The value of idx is 1.74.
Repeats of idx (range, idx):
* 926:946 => 1.73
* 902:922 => 1.71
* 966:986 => 1.83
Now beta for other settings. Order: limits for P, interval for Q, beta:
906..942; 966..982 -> 0.288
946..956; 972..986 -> 0.278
